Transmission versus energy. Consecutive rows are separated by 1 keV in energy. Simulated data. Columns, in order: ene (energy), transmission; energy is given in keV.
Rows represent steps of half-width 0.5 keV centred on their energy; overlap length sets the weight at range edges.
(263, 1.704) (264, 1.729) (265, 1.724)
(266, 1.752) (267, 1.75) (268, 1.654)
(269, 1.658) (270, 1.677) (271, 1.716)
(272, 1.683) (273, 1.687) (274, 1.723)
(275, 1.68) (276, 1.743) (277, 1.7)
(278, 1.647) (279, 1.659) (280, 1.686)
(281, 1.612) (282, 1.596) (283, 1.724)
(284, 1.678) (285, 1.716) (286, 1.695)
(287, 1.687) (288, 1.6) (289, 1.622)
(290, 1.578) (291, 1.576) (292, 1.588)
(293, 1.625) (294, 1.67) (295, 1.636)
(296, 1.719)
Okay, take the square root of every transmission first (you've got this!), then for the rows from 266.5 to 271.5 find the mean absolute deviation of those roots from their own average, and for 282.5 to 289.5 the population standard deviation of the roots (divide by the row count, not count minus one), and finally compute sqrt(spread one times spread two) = 0.0147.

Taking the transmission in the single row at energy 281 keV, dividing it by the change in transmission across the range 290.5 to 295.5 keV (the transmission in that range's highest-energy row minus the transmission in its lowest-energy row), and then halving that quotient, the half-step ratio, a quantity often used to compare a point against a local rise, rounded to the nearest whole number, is 13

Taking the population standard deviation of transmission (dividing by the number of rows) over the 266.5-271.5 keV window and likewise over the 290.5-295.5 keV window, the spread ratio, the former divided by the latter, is 1.1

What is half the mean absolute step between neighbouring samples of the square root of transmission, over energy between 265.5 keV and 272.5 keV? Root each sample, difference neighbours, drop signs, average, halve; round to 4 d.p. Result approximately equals 0.0062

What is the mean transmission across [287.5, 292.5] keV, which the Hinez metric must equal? 1.59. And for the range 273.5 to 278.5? 1.70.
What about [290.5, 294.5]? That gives 1.61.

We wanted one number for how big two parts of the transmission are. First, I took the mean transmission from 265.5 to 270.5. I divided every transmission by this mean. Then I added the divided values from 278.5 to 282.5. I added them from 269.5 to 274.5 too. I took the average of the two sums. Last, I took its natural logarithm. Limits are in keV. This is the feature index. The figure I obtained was 1.49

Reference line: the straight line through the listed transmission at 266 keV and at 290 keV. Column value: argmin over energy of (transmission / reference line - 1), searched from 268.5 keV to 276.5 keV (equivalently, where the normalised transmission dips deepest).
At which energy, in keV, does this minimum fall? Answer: 269 keV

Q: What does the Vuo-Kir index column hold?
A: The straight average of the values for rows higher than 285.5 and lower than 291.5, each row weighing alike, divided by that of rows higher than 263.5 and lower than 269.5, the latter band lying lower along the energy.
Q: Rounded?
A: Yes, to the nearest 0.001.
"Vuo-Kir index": 0.950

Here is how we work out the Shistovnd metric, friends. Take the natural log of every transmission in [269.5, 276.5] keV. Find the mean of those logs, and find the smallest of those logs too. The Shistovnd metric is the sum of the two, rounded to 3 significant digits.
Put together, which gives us 1.05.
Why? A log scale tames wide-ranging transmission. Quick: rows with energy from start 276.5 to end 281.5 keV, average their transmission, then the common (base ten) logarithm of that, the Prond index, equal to 0.220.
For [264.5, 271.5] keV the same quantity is 0.232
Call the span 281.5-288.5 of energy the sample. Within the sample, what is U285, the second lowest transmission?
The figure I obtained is 1.6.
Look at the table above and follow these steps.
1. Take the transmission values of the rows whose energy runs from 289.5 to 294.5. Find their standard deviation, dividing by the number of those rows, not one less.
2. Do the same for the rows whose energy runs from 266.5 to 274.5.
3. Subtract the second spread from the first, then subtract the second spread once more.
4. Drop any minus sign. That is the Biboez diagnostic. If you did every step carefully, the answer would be 0.027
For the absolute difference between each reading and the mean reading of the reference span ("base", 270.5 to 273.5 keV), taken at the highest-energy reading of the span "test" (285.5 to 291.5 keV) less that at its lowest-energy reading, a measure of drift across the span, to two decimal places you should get 0.12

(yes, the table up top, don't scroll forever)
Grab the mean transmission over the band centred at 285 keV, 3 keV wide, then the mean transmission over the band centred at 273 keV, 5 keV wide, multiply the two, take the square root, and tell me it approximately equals 1.70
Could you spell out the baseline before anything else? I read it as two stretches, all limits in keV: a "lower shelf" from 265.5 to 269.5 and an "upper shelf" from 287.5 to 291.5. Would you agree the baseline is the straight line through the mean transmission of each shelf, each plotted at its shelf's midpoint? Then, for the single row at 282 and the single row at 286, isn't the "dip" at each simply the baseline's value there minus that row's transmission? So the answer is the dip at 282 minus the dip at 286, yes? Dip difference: 0.12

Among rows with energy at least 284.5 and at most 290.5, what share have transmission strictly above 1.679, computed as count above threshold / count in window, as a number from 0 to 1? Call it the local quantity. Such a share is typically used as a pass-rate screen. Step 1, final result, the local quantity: 0.50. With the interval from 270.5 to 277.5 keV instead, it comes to 1.00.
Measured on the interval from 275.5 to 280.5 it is 0.60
